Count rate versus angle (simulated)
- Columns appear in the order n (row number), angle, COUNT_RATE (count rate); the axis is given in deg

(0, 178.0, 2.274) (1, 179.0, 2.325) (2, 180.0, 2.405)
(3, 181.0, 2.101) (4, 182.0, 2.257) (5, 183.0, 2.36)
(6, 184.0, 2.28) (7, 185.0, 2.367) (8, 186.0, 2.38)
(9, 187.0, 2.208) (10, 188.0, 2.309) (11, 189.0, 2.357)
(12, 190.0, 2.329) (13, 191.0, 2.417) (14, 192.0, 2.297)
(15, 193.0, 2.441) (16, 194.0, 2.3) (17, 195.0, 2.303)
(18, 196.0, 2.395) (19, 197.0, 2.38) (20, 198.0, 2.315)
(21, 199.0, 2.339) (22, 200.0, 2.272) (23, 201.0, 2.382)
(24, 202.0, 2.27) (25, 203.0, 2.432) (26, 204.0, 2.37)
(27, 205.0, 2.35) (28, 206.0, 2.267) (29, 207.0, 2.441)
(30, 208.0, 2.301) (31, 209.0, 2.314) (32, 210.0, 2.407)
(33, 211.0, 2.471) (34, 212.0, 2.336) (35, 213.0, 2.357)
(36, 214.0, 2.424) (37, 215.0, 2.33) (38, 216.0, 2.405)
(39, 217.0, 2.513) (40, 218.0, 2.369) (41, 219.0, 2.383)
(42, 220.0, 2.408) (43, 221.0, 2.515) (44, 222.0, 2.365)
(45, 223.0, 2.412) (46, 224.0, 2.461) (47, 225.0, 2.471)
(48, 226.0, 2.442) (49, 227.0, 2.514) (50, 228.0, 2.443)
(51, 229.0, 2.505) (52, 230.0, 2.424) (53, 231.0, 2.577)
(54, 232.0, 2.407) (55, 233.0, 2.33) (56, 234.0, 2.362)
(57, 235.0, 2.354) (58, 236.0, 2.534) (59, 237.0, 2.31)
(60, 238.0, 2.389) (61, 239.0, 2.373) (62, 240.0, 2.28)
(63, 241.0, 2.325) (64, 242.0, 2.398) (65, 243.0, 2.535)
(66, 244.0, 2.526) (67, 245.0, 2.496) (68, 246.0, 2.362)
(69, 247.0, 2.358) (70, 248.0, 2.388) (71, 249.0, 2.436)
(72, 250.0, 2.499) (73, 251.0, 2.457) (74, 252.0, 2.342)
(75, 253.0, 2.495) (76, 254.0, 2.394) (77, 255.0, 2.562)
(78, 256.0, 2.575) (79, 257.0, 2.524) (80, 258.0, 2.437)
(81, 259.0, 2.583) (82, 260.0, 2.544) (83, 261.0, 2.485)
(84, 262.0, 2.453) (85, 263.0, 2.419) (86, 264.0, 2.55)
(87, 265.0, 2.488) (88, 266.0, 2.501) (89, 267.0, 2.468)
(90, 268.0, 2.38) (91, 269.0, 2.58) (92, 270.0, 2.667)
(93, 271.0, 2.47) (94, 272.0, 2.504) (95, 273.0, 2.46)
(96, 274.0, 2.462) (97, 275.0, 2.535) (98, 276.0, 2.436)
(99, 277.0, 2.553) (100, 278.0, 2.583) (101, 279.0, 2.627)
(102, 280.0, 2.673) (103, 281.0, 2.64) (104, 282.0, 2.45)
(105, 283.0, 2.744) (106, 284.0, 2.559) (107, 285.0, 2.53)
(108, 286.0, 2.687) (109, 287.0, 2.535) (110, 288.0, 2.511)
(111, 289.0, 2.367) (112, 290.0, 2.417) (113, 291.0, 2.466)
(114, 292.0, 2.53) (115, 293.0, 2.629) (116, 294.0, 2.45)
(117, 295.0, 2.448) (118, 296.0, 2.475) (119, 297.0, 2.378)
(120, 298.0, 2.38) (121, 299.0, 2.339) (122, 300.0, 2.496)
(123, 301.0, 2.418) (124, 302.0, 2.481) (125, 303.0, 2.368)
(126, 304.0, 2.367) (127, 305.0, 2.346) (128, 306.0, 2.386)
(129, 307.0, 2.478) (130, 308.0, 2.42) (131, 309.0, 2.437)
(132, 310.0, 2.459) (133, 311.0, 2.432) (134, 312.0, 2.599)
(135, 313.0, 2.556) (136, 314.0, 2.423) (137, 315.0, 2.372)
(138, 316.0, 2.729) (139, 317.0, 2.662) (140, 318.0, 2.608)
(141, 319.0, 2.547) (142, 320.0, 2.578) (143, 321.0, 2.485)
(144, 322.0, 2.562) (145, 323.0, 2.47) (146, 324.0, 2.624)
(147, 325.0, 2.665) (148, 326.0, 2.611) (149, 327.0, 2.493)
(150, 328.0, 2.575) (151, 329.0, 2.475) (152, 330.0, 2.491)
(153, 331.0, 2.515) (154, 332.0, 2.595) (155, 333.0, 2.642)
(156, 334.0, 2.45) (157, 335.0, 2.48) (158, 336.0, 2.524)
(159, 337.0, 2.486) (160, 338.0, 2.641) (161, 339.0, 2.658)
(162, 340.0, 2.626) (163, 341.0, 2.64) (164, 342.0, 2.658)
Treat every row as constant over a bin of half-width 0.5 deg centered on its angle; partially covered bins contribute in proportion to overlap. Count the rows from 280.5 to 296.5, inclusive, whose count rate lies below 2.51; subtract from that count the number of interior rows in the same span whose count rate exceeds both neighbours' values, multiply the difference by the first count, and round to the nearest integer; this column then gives 28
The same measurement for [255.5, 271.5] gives 45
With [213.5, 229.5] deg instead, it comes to 117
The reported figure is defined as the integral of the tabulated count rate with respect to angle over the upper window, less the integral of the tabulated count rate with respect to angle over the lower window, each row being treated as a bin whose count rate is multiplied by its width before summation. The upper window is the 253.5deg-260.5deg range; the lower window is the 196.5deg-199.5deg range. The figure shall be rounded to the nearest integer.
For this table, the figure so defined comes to 11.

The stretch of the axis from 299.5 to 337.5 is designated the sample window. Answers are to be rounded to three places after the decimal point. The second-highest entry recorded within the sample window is 2.665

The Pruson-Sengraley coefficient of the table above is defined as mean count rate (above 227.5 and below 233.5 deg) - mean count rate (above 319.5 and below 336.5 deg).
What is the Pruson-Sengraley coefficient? -0.10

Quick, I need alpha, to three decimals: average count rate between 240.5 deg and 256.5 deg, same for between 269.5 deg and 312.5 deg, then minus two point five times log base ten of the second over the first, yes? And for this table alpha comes -0.020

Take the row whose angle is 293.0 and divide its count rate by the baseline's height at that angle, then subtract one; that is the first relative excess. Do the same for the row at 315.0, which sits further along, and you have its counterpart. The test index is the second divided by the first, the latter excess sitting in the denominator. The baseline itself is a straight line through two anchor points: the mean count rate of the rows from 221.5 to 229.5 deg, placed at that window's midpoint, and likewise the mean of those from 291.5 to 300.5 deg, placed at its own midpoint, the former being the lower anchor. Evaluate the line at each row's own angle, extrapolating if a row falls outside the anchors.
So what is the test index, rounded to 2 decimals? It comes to -0.52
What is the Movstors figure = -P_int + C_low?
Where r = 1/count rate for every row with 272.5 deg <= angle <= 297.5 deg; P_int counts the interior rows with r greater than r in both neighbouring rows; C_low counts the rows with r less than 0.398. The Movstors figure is 8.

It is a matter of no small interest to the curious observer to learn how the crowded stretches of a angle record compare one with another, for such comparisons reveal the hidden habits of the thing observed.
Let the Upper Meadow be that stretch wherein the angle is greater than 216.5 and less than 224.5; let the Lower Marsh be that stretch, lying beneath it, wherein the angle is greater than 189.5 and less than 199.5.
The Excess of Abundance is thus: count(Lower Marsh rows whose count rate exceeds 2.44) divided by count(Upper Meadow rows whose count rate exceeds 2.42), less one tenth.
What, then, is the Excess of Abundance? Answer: 0.23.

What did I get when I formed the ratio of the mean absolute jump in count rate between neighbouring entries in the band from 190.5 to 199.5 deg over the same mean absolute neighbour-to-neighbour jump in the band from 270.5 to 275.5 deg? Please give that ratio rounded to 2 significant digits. 2.0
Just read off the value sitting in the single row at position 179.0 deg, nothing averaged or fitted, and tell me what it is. 2.325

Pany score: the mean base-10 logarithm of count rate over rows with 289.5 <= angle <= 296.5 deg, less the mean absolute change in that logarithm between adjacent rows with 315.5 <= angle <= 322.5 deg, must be 0.385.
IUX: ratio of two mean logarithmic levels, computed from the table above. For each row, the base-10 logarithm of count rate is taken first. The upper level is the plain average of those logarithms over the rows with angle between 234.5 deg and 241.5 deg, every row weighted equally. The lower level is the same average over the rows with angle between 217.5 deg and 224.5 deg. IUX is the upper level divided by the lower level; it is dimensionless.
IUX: 0.98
